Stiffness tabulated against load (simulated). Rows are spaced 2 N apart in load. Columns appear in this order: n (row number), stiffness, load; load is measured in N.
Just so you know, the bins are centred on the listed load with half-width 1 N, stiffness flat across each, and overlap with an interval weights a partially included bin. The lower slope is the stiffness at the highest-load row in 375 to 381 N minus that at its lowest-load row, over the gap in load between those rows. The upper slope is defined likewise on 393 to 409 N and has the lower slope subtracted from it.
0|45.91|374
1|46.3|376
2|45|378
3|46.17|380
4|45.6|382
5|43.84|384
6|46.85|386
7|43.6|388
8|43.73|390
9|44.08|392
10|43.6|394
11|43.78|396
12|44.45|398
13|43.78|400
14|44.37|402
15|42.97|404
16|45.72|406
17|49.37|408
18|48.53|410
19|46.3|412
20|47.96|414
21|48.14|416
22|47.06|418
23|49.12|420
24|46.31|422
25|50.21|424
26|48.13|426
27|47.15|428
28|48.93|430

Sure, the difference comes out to 0.44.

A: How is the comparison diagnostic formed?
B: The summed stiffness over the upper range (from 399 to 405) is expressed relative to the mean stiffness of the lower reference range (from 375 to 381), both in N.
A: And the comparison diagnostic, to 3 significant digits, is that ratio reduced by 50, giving -47.1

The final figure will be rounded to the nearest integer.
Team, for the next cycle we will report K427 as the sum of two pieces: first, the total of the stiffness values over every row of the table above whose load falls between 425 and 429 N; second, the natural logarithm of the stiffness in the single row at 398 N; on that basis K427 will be 99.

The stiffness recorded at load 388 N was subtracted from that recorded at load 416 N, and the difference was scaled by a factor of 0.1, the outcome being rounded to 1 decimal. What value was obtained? 0.5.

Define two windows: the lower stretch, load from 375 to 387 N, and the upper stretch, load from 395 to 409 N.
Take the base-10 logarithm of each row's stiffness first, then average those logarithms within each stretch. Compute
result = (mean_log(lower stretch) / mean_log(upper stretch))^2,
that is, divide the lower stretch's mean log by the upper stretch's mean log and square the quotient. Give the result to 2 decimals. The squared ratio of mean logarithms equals 1.01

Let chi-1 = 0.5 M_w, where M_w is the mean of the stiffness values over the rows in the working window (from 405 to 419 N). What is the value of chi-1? 23.8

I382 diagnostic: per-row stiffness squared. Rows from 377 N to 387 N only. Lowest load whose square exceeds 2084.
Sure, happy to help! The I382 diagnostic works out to 380 N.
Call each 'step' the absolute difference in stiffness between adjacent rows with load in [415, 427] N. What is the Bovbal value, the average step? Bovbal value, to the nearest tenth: 2.4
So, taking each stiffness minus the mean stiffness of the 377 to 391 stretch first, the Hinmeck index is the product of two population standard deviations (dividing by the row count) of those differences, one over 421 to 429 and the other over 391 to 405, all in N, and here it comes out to 0.68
